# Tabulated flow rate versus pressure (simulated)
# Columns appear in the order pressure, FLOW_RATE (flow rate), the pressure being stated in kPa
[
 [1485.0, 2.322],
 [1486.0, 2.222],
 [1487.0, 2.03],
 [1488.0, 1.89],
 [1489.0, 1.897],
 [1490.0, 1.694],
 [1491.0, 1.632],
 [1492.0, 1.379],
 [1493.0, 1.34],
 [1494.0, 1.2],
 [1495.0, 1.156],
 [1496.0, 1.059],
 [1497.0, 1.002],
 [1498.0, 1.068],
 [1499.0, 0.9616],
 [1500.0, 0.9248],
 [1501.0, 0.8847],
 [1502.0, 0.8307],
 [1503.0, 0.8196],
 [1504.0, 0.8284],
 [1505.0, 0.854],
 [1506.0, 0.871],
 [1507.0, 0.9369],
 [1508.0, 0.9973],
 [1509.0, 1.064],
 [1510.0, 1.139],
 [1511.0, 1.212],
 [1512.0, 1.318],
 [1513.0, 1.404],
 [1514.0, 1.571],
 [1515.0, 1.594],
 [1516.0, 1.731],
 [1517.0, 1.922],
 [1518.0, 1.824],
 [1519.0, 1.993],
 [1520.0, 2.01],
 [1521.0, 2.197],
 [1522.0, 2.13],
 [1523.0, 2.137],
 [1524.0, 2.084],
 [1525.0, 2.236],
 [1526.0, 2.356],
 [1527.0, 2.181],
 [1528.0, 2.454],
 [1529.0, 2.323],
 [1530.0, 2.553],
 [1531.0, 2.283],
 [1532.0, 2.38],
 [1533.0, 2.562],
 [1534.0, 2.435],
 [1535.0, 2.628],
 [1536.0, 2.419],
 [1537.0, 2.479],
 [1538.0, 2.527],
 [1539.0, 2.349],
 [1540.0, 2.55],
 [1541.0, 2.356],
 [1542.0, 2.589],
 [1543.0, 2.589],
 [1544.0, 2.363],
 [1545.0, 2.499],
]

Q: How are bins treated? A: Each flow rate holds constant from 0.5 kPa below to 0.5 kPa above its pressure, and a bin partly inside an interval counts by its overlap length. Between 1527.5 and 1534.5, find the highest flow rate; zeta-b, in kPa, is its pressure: 1533.0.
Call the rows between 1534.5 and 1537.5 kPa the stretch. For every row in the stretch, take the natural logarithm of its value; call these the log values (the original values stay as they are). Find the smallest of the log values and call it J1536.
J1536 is 0.9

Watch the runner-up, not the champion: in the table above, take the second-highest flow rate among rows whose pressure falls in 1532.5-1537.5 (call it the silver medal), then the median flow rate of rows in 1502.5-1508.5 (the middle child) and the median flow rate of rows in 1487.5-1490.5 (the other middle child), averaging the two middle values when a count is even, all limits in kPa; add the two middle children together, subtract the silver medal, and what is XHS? 0.2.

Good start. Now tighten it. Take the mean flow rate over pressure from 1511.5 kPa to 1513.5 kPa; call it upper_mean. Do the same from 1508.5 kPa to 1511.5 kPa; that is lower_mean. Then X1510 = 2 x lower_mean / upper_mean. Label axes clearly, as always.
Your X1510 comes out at 1.67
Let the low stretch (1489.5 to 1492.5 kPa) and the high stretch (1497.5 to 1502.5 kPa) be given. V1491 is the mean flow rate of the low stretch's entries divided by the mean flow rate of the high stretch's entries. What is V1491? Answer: 1.7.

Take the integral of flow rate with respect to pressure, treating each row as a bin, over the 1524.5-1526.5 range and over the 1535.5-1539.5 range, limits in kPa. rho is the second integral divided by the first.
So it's 2.1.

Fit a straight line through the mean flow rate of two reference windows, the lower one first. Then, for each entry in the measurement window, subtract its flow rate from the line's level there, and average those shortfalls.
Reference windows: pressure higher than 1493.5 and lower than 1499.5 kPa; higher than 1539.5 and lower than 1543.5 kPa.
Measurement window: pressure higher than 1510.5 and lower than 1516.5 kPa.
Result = 0.1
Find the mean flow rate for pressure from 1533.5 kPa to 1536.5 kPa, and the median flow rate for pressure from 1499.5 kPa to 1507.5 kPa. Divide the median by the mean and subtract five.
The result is -4.65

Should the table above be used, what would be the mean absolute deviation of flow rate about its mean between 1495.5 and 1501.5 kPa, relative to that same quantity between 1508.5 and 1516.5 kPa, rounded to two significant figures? 0.30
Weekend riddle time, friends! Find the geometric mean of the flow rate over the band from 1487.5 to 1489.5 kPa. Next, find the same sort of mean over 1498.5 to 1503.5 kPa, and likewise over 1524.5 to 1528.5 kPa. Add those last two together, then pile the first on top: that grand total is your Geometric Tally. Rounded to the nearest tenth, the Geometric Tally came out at 5.1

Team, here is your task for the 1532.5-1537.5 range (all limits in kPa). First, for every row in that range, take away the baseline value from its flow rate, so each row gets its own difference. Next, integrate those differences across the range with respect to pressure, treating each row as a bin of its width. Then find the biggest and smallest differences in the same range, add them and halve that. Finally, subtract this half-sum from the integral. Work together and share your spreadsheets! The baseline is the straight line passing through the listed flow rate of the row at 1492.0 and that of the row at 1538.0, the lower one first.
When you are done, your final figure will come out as 0.2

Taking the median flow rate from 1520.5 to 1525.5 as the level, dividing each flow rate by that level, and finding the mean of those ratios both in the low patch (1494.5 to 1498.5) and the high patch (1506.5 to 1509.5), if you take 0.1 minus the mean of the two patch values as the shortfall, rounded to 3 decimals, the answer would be -0.384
